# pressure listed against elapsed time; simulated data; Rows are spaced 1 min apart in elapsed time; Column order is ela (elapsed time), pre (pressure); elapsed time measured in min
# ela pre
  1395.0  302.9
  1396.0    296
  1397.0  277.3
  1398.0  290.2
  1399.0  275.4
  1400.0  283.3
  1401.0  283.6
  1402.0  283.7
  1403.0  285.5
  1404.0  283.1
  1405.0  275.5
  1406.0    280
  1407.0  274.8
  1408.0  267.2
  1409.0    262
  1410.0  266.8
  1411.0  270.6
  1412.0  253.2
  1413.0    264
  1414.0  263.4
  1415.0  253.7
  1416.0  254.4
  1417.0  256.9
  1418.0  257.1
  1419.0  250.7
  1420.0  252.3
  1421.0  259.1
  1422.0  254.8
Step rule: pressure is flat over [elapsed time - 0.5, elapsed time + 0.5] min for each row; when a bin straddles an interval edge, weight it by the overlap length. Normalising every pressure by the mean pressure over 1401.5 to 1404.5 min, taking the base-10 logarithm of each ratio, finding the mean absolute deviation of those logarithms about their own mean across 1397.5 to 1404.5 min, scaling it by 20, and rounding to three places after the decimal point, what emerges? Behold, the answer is 0.078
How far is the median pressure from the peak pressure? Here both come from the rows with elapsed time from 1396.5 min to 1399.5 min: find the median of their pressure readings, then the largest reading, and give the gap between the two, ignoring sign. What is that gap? 12.9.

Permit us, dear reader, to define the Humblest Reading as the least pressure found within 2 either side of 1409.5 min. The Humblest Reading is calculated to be 262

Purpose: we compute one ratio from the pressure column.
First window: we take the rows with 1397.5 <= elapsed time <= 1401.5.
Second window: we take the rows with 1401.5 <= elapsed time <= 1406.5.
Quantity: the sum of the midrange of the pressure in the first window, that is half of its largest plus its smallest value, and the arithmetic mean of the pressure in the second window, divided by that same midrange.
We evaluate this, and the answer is 2.00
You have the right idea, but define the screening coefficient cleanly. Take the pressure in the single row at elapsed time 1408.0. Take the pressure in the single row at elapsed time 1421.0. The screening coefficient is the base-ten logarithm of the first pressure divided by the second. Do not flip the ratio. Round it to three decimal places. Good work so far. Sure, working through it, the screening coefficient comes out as 0.013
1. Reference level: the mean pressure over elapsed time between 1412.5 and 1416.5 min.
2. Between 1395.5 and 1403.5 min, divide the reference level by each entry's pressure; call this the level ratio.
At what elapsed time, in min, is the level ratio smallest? 1396.0 min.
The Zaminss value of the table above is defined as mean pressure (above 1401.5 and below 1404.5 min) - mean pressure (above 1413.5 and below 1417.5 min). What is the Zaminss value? 27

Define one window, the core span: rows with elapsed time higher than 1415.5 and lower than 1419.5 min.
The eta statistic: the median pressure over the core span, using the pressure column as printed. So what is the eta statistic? 256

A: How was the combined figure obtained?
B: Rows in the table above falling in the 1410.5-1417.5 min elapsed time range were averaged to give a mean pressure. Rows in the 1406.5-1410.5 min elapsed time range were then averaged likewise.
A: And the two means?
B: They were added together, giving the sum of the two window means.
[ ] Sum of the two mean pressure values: 527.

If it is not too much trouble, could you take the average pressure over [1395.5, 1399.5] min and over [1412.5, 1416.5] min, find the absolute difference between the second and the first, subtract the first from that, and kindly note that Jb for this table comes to -259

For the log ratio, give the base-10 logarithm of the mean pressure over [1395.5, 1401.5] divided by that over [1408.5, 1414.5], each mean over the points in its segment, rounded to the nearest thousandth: 0.033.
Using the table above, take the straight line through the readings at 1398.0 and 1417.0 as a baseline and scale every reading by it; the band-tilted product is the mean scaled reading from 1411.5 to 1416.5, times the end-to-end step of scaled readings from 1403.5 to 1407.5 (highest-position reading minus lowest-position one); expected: -0.011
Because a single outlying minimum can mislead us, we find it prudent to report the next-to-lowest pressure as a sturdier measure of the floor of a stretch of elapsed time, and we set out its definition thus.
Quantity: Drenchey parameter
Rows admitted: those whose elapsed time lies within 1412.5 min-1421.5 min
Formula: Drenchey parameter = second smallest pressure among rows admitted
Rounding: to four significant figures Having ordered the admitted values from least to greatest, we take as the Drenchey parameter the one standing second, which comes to 252.3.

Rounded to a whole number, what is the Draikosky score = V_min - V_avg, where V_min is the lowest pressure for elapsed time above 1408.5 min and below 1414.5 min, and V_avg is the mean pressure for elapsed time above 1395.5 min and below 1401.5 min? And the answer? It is -31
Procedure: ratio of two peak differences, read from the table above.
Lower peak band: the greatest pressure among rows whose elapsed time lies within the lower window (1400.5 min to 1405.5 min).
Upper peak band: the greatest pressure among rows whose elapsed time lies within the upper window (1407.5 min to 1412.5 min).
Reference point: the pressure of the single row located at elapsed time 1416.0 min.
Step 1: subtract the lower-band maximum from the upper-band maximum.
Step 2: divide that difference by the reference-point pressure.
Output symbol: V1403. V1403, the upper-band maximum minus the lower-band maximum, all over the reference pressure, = -0.059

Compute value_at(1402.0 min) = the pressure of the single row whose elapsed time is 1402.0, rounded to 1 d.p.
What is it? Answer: 283.7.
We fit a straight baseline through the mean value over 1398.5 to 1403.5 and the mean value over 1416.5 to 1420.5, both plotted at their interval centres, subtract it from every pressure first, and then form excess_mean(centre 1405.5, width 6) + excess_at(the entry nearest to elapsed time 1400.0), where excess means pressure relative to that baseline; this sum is 2.0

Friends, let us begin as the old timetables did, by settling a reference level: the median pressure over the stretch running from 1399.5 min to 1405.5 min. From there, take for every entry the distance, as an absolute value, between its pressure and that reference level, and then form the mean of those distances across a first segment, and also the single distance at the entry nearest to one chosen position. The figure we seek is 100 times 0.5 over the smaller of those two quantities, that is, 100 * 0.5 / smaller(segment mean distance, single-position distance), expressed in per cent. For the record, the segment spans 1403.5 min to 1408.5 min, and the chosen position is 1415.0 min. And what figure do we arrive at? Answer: 6.8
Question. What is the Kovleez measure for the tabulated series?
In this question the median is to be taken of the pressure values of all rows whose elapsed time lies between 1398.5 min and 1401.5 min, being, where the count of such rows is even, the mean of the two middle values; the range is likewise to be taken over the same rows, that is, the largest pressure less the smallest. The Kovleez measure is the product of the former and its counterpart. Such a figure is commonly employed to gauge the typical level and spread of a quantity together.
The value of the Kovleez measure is 2323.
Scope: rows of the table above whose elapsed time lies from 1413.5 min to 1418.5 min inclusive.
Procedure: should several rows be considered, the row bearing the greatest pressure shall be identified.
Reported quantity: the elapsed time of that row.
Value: 1414.0 min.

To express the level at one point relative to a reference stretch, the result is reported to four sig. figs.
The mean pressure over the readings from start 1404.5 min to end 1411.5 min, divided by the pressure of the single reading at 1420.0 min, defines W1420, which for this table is 1.074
